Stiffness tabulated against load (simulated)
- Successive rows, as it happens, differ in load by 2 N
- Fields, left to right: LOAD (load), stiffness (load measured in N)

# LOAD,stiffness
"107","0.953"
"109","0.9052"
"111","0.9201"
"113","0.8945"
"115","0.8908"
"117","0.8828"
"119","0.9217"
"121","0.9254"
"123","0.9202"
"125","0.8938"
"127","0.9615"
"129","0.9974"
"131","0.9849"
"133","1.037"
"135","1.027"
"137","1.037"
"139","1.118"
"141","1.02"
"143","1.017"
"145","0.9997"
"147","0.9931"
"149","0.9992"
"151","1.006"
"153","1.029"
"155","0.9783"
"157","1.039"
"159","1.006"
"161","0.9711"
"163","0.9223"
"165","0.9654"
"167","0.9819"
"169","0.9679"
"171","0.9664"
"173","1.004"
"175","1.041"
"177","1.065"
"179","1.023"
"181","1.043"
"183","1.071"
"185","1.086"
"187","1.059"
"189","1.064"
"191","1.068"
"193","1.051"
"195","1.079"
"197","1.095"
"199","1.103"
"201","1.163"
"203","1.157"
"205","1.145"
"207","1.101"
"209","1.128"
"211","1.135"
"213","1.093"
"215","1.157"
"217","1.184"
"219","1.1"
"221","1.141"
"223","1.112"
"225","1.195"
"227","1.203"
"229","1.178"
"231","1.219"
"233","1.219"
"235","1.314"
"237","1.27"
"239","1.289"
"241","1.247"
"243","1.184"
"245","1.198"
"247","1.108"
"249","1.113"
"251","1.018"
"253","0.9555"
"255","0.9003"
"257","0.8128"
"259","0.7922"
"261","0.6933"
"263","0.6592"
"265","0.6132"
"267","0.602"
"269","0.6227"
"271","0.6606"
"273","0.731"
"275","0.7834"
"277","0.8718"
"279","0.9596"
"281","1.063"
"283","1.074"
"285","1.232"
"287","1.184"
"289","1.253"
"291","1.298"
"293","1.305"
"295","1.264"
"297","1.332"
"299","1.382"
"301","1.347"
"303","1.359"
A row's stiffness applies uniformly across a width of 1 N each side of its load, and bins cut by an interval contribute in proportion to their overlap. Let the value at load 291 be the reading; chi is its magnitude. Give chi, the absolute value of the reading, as 1.30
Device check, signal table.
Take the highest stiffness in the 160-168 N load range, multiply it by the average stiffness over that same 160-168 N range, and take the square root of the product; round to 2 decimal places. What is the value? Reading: 0.97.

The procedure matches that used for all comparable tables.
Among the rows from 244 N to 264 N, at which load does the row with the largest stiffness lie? 245 N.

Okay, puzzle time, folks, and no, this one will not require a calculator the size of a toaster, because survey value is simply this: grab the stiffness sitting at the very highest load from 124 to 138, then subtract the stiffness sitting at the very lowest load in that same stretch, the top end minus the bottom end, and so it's 0.14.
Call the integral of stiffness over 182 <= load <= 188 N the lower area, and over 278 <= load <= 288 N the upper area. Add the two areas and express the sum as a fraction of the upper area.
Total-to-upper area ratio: 1.58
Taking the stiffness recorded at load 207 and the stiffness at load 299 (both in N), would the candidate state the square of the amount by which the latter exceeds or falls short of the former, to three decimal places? 0.079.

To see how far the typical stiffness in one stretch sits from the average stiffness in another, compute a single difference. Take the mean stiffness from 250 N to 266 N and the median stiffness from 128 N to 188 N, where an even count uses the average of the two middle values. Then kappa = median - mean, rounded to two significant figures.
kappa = 0.21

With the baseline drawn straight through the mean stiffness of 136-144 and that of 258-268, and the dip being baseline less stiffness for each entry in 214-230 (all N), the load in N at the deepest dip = 219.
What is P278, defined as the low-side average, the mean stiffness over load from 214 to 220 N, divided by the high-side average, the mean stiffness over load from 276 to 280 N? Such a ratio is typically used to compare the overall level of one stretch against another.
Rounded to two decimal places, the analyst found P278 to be 1.25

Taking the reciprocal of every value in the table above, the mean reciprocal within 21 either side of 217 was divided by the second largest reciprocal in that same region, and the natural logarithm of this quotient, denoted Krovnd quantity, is -0.06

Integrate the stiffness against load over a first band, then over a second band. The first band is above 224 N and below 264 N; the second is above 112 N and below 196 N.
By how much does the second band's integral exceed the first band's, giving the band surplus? 41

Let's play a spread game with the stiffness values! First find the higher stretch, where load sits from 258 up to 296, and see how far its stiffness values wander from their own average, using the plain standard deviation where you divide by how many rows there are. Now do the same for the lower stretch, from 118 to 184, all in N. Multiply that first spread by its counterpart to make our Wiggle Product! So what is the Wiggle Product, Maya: 0.012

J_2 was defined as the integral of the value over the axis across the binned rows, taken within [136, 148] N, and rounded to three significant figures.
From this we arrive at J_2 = 12.4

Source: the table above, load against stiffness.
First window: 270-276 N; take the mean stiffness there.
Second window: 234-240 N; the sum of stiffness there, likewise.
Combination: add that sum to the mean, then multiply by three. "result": 13.8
